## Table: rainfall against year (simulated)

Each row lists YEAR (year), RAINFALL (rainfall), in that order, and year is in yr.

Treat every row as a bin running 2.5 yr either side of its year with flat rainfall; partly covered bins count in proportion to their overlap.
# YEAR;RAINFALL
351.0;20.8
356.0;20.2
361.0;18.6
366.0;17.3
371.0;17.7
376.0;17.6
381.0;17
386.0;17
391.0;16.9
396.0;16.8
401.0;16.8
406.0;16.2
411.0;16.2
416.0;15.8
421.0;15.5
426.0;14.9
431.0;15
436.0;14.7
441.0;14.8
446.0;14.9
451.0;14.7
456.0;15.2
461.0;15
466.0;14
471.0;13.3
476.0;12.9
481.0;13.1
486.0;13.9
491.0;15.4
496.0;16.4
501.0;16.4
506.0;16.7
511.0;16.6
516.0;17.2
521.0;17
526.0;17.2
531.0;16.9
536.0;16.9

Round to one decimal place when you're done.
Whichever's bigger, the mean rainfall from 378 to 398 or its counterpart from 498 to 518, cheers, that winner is 16.9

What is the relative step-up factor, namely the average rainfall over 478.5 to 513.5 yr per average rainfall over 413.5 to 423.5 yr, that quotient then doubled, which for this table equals 1.98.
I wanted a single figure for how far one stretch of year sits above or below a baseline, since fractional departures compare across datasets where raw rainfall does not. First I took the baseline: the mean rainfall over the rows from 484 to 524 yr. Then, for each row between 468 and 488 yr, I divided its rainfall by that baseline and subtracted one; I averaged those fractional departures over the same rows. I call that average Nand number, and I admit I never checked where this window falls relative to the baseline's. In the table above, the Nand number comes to -0.18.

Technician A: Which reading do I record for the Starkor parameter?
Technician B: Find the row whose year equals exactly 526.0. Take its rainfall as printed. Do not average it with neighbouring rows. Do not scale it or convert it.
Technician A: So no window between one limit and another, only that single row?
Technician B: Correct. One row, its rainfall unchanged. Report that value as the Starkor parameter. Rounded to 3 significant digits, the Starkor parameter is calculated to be 17.2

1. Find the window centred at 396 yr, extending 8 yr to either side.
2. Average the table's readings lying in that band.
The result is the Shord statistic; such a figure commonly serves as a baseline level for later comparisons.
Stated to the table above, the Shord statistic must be 16.8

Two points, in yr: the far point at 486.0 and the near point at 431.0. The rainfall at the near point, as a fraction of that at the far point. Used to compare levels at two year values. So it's 1.08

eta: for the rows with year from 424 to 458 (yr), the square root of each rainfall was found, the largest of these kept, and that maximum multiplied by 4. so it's 15.6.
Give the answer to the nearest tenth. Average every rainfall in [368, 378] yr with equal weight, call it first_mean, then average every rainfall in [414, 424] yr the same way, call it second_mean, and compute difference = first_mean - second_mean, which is 2.0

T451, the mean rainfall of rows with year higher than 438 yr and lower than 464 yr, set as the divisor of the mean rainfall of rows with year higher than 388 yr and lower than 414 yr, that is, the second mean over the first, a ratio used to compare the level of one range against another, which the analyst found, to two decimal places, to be 1.11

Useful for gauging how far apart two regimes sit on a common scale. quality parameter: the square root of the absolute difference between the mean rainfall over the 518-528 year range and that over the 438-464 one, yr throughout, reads 1.48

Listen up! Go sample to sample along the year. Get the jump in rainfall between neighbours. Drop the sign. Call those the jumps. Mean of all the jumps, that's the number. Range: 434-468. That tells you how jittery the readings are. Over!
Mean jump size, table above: 0.35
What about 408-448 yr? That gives 0.27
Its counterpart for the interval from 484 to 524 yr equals 0.53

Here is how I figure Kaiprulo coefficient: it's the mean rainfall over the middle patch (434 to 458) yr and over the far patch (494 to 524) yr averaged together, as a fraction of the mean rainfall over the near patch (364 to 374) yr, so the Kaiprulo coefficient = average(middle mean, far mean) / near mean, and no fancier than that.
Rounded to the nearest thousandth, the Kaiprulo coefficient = 0.902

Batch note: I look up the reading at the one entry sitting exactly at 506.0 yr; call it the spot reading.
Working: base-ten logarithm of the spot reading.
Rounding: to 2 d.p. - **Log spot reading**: 1.22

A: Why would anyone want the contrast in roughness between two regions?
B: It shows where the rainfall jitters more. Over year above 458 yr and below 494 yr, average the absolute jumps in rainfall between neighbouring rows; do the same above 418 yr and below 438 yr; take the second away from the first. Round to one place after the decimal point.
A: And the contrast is 0.4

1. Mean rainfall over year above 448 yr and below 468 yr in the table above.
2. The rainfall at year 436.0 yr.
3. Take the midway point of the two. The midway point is 14.7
